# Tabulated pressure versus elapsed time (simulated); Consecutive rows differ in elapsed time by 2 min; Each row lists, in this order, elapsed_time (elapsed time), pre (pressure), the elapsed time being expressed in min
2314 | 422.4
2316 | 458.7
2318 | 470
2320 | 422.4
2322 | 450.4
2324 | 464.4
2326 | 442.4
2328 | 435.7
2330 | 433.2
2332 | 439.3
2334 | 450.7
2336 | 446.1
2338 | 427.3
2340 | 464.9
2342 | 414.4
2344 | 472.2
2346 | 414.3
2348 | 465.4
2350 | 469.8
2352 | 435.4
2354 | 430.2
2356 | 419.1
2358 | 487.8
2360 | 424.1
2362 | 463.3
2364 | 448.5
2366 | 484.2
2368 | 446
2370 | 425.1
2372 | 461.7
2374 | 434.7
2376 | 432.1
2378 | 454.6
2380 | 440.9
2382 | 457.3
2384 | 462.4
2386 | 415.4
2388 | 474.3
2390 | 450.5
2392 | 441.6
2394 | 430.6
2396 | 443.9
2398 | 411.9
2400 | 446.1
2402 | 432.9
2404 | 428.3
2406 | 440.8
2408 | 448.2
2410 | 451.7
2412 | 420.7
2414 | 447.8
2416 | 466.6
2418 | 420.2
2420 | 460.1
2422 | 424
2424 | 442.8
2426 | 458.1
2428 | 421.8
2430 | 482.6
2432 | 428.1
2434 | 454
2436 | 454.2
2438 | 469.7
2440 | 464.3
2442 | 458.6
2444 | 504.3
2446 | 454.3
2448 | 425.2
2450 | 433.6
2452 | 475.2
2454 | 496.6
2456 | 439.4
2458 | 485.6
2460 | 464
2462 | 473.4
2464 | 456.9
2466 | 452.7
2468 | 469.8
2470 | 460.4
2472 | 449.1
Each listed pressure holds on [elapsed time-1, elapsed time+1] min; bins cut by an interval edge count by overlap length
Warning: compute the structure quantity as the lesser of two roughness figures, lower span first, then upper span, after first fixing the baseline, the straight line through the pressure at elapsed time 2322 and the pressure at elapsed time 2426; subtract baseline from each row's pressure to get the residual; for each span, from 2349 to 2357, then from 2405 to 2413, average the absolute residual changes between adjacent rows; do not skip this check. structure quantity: 14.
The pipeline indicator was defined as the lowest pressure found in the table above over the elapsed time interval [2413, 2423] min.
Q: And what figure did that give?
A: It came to 420.2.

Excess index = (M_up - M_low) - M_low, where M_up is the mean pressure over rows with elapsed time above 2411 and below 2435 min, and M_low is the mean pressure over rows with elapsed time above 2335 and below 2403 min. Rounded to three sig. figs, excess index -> -446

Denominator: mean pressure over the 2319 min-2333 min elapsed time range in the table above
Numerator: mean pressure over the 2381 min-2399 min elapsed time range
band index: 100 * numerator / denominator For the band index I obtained 100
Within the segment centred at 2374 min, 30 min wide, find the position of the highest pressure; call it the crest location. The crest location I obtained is 2366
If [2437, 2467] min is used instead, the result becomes 2444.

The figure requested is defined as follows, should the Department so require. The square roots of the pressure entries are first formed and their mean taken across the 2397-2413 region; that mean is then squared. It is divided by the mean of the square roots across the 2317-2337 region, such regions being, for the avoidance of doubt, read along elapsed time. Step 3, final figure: 20.6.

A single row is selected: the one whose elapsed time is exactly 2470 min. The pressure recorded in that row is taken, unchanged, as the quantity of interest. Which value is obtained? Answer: 460.4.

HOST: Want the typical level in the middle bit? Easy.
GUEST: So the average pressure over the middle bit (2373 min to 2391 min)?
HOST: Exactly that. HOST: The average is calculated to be 447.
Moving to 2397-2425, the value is 439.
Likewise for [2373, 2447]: 447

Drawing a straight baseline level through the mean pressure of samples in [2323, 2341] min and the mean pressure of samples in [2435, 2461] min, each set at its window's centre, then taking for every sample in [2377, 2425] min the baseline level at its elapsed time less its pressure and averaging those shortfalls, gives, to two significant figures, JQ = 14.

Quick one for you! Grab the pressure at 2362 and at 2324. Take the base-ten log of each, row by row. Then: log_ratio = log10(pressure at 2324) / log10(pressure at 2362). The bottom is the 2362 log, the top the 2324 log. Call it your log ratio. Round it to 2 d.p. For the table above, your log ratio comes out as 1.00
